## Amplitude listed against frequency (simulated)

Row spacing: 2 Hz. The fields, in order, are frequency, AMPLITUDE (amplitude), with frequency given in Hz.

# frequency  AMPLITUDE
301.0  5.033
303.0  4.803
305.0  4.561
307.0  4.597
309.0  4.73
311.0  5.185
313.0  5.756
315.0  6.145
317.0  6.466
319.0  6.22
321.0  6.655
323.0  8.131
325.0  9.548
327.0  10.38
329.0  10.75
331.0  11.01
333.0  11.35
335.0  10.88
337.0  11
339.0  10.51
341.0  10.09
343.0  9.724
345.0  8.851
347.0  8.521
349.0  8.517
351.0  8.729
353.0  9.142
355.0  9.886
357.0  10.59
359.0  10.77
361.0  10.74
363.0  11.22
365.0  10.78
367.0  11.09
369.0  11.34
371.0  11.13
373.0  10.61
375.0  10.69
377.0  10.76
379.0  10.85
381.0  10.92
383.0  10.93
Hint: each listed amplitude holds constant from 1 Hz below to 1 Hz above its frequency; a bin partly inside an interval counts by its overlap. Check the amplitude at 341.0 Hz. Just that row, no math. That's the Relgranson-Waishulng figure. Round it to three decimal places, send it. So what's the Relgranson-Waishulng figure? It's 10.090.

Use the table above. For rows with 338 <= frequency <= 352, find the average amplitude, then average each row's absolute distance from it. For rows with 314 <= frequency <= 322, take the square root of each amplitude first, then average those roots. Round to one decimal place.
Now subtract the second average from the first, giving -1.8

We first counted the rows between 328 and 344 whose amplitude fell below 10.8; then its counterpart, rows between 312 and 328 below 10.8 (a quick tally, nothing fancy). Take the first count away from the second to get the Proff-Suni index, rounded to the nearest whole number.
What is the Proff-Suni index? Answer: 4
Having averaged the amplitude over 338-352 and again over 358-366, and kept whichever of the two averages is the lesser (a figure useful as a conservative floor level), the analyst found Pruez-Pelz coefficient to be 9.3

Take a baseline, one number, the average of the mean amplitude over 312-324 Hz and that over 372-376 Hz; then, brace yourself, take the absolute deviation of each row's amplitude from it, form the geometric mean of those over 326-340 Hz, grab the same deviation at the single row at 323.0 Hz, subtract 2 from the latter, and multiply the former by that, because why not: -3.4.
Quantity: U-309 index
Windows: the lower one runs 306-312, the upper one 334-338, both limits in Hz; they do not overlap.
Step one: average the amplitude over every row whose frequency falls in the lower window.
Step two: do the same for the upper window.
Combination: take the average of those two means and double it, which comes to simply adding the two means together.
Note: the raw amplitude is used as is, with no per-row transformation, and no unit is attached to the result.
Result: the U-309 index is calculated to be 15.78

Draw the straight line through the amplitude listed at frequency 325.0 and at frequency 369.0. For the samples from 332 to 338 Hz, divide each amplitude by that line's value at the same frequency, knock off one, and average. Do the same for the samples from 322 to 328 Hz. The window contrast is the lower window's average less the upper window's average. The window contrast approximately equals -0.13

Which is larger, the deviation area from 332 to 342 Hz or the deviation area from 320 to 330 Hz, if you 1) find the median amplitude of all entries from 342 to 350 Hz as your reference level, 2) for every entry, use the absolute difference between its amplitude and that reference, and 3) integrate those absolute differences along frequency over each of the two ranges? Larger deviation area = 21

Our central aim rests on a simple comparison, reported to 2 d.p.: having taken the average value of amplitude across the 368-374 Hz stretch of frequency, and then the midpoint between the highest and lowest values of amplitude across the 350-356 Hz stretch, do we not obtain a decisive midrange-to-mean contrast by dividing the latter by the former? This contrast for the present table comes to 0.84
